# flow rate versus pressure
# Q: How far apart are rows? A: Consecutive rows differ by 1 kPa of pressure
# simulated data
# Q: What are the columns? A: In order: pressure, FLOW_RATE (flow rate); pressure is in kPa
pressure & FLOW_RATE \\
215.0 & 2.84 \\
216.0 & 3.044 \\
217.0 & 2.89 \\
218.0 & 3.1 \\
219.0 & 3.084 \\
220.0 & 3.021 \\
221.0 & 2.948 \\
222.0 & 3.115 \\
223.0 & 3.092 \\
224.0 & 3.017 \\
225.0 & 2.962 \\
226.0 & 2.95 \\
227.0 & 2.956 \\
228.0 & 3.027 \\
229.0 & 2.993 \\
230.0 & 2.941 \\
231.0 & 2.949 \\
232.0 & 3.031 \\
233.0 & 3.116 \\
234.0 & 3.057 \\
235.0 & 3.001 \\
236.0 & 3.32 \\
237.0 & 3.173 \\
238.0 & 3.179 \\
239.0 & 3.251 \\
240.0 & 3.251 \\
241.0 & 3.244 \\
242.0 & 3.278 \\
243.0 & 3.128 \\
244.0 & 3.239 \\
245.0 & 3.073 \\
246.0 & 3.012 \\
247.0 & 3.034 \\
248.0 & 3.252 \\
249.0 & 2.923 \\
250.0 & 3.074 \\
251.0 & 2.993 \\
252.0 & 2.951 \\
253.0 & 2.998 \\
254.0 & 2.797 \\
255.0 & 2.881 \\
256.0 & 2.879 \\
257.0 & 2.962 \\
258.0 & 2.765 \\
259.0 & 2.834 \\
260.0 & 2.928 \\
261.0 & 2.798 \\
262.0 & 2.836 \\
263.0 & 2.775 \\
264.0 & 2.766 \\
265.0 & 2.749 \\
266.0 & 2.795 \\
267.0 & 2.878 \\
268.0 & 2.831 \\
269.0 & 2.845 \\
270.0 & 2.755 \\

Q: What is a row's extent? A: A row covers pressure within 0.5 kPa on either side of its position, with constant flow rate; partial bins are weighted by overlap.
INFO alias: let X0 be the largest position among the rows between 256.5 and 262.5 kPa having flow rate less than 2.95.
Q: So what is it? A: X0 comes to 262.0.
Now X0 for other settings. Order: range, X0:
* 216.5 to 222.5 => 221.0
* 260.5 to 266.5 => 266.0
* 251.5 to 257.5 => 256.0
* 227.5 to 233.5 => 231.0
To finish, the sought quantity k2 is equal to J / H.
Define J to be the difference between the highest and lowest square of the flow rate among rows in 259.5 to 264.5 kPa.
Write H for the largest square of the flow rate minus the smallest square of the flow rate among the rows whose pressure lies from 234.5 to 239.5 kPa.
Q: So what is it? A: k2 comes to 0.5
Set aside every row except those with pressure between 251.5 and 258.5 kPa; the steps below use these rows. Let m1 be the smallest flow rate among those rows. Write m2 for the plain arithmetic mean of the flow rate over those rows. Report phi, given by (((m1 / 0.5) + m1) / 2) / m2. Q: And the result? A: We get 1.43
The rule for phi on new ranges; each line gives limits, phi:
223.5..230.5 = 1.48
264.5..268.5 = 1.47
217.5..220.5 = 1.48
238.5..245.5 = 1.44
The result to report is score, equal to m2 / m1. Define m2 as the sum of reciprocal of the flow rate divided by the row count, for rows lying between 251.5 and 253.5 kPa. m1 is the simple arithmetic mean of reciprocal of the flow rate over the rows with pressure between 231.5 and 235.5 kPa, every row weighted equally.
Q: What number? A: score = 1.03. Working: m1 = 0.3278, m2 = 0.336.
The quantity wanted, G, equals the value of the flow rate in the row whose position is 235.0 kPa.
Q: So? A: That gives 3.001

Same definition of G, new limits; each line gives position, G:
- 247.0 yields 3.034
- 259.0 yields 2.834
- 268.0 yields 2.831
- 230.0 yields 2.941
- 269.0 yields 2.845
